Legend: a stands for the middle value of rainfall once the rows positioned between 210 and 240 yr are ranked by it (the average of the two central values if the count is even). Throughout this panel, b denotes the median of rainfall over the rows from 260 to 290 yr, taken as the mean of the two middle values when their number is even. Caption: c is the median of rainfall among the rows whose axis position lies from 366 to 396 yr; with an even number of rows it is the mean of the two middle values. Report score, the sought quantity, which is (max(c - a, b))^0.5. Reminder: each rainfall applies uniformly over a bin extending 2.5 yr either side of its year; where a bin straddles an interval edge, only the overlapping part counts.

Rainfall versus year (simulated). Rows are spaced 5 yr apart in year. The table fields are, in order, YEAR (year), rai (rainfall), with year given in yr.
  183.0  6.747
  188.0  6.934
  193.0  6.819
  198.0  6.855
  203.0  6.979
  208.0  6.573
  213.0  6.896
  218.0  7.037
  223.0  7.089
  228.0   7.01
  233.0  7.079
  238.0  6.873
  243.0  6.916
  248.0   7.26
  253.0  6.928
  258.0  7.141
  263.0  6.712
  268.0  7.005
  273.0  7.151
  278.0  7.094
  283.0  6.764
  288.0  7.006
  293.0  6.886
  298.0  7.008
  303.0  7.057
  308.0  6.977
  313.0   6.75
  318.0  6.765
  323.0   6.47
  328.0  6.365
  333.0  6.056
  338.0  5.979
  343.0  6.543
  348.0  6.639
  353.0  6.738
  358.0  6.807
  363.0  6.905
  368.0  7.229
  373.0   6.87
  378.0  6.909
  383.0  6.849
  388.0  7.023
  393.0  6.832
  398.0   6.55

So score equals 2.65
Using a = 7.02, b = 7.01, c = 6.89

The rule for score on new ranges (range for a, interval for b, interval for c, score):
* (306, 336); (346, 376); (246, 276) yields 2.62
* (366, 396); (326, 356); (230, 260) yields 2.54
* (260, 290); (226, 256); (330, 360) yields 2.64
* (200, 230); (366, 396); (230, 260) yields 2.62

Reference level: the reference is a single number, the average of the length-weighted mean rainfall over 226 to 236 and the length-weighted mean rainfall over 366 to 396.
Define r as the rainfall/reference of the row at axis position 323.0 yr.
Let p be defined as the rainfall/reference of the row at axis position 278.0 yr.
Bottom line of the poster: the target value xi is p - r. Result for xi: 0.09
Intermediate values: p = 1.015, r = 0.93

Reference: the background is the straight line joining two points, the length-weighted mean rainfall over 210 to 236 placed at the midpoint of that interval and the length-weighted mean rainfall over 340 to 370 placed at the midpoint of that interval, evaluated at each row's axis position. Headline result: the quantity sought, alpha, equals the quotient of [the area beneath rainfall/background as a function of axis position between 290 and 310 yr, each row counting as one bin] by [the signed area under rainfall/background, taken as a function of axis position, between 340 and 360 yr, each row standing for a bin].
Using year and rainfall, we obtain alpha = 1.04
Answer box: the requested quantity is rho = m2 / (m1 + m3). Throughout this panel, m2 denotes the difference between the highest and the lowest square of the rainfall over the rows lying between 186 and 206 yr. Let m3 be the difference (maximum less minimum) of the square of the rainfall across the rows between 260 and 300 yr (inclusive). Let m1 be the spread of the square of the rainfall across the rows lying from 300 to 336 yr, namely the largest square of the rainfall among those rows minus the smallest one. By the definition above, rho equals 0.1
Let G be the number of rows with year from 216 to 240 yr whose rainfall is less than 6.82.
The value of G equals 0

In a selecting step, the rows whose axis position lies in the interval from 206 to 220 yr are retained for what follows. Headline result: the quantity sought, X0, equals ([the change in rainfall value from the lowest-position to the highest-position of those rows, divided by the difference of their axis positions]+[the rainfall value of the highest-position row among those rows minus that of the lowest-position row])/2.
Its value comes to 0.26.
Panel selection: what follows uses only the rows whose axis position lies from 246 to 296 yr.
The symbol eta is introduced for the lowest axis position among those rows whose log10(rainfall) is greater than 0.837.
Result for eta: 248.0 yr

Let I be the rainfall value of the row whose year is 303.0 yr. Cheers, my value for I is 7.057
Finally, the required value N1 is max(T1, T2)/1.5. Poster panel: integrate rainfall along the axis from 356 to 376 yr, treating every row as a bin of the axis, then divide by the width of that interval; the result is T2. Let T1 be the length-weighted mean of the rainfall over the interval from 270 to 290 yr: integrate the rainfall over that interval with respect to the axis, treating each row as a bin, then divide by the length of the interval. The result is 4.67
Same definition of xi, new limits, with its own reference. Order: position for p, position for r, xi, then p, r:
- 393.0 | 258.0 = -0.04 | 0.978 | 1.02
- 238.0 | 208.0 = 0.04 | 0.983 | 0.94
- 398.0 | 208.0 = 0.00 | 0.937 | 0.94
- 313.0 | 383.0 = -0.01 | 0.966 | 0.98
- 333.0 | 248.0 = -0.17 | 0.866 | 1.04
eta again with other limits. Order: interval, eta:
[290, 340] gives 293.0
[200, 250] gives 203.0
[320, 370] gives 363.0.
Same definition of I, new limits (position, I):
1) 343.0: 6.543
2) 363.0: 6.905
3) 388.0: 7.023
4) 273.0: 7.151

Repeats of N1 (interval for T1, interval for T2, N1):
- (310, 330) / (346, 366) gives 4.52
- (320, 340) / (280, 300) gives 4.61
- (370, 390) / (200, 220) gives 4.61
